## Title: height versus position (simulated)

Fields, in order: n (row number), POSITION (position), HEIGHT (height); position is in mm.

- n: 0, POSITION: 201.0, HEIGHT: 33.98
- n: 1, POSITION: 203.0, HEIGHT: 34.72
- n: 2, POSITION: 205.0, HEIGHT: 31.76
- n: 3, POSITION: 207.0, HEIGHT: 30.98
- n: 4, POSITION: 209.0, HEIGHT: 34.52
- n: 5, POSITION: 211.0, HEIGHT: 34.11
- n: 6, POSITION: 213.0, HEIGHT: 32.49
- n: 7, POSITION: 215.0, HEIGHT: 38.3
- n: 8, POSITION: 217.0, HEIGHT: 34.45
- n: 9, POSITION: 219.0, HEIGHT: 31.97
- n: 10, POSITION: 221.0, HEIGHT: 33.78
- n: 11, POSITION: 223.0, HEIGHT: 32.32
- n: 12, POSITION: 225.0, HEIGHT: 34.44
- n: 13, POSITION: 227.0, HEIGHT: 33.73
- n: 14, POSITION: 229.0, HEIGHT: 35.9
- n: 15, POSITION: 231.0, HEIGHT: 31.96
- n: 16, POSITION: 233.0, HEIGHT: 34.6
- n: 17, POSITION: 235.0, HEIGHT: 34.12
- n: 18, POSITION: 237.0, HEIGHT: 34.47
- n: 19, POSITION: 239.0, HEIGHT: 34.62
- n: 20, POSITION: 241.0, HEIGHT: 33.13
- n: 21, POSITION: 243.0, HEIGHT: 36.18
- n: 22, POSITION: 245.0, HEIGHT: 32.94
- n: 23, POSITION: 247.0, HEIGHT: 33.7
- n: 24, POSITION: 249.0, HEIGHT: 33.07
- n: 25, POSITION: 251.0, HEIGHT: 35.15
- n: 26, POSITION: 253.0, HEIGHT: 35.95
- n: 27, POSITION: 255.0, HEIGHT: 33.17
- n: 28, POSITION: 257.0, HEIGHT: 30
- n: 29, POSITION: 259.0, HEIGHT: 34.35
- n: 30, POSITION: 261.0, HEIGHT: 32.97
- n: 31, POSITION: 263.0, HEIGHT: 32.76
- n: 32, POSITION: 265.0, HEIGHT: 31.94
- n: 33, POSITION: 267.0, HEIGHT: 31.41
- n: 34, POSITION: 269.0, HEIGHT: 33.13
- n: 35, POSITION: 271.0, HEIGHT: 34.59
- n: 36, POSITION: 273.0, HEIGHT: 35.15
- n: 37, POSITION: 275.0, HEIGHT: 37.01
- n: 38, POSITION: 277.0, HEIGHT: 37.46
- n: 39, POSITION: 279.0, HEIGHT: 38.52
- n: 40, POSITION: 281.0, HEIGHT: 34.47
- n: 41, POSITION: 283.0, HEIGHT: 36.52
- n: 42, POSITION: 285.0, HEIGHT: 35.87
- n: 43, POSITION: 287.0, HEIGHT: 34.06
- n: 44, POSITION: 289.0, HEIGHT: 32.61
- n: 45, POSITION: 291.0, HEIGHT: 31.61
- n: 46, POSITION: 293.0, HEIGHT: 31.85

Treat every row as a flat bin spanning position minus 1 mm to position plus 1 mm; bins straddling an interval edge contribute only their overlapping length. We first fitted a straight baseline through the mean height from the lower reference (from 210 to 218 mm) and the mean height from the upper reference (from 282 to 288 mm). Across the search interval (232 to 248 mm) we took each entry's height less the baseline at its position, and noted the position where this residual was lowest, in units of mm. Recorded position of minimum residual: 245.0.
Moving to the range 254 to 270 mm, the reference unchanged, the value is 257.0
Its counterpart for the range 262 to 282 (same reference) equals 267.0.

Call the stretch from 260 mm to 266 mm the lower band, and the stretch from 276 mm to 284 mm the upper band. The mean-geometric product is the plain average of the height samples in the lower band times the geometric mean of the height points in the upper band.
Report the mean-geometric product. 1195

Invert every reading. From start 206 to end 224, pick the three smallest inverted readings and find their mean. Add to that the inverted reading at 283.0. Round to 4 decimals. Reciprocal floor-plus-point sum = 0.0554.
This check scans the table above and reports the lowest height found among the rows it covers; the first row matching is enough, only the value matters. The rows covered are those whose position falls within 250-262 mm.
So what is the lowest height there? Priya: 30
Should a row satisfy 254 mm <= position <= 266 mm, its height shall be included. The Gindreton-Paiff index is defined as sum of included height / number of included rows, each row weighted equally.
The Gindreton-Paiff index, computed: 32.5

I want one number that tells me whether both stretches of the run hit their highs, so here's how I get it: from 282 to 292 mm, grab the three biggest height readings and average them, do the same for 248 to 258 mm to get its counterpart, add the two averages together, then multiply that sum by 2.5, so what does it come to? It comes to 176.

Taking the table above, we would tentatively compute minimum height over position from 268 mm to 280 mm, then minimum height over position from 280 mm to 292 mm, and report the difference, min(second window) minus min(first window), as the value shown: -1.5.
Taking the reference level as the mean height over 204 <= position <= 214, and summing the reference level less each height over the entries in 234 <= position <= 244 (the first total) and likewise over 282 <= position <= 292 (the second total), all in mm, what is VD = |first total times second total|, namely 59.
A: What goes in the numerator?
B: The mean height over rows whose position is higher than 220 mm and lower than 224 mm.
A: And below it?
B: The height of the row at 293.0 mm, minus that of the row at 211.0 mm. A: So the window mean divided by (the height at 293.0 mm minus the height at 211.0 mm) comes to -15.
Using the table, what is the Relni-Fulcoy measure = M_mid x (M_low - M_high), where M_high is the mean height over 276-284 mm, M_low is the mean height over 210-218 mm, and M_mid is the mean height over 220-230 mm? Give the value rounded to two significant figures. -65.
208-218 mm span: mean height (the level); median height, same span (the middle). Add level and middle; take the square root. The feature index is 8.32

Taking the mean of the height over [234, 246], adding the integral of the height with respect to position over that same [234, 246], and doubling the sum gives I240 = 890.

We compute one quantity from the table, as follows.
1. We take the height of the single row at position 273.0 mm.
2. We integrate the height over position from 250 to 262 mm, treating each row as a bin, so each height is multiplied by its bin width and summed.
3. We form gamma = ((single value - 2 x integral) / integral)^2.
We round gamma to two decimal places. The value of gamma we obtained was 3.66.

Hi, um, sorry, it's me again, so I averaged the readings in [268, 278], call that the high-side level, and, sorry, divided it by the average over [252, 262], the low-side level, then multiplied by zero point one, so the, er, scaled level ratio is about 0.1065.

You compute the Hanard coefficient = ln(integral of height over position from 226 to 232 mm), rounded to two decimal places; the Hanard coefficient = 5.31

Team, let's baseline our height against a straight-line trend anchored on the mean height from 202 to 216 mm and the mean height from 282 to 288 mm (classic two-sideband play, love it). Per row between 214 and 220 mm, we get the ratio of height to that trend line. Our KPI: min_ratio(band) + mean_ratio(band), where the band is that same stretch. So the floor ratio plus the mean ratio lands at 1.97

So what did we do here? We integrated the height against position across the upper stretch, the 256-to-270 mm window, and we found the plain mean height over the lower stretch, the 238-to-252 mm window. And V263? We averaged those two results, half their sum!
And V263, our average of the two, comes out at 244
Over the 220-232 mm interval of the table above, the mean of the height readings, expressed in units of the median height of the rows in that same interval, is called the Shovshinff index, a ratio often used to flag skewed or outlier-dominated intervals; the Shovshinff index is 1.00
